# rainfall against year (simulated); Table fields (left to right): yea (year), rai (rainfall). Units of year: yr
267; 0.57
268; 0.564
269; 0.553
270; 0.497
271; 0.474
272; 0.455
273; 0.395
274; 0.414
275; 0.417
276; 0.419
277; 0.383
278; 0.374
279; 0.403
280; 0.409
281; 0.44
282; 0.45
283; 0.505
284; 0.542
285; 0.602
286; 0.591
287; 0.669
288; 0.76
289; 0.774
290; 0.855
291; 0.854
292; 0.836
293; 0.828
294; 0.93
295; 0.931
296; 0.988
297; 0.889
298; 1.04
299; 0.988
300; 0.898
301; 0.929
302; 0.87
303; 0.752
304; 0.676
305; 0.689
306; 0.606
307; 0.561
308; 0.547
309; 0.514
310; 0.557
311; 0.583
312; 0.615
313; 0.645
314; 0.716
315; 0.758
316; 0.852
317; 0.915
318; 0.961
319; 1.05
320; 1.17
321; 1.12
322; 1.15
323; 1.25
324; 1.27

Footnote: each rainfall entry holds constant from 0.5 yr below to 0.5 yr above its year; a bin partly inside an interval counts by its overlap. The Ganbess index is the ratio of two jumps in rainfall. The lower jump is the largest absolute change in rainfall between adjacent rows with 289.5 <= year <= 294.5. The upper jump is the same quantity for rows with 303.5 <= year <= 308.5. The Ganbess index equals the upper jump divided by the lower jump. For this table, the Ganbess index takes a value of 0.8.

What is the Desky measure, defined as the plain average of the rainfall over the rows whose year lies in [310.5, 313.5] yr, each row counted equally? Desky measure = 0.61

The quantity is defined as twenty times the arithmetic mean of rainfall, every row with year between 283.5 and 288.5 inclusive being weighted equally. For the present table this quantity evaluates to 13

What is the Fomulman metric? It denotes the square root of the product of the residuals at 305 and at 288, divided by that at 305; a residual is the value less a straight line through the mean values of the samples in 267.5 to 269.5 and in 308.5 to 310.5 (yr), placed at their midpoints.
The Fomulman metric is 1.2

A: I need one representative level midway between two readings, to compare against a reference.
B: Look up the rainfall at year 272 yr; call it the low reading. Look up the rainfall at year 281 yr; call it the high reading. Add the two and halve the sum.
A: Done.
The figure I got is 0.45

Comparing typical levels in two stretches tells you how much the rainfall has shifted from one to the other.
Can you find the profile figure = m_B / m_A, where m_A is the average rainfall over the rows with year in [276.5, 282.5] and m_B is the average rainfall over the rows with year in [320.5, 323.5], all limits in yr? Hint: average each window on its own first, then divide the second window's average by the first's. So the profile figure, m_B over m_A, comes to 2.9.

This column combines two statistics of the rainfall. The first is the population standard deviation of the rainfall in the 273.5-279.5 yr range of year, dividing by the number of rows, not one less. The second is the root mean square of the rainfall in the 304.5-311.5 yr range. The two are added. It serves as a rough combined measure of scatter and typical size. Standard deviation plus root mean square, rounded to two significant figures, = 0.60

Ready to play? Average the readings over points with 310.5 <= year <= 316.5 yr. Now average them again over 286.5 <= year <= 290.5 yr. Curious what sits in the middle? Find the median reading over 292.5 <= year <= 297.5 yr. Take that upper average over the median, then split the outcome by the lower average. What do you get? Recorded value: 1.0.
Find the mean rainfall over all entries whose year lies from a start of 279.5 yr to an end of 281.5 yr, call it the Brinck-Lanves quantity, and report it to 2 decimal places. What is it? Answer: 0.42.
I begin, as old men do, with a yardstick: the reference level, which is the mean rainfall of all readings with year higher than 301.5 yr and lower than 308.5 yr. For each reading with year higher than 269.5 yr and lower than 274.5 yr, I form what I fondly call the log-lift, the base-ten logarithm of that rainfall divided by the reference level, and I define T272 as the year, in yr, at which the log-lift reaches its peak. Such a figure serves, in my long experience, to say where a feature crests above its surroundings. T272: 270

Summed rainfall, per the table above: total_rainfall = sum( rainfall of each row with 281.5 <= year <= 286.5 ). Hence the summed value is 2.69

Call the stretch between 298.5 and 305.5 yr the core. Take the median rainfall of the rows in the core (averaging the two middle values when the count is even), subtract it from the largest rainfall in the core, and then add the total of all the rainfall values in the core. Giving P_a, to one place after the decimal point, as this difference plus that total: 5.9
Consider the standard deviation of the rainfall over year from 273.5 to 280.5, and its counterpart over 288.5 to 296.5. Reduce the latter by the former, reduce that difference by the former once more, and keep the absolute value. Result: 0.03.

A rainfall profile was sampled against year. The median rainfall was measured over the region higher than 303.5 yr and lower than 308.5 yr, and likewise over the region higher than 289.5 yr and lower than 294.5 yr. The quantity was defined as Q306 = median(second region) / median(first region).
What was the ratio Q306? 1.4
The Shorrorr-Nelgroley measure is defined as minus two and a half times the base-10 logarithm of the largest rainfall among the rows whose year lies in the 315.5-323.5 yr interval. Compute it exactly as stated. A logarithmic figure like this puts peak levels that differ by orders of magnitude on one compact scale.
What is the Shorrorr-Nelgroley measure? -0.2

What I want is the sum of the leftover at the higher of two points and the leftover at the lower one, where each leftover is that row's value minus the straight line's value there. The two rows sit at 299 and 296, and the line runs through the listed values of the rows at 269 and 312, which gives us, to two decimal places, 0.79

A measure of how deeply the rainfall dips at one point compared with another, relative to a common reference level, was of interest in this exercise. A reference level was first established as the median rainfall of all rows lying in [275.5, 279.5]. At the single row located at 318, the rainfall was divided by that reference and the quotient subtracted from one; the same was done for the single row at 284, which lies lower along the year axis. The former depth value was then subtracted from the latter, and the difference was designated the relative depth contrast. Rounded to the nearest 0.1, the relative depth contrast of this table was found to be 1.1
